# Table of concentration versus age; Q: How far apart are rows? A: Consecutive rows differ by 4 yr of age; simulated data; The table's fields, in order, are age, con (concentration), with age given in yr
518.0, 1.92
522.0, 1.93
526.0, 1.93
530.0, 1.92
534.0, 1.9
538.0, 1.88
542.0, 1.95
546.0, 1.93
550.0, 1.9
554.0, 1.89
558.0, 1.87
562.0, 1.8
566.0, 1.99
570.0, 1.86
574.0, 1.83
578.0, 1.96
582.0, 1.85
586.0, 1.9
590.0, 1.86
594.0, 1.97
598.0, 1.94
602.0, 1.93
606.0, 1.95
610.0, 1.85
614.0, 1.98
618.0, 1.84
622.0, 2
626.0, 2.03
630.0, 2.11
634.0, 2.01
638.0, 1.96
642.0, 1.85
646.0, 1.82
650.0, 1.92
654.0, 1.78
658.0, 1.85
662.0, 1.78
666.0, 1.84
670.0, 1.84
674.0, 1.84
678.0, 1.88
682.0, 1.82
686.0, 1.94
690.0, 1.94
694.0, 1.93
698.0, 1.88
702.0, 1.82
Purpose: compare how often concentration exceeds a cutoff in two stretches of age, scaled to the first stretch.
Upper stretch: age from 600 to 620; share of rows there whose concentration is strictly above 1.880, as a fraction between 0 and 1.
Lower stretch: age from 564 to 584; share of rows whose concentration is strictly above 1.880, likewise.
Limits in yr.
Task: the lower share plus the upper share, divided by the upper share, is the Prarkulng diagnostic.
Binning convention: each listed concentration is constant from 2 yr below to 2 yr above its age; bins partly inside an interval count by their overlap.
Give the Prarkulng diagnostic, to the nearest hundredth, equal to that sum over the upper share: 1.67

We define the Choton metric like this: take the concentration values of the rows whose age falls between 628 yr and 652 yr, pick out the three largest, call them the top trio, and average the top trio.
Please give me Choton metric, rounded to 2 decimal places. 2.03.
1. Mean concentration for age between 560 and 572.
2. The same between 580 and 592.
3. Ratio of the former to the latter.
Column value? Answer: 1.01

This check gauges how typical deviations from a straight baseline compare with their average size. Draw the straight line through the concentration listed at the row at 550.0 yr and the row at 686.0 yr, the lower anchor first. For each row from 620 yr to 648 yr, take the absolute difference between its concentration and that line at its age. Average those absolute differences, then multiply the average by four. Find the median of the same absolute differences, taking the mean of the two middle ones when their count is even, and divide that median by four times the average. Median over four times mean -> 0.220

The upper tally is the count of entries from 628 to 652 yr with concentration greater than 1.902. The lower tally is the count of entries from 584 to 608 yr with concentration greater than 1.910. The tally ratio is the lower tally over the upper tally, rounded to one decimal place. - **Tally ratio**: 1.0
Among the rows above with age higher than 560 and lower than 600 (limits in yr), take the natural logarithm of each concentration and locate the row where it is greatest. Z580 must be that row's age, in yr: 566.0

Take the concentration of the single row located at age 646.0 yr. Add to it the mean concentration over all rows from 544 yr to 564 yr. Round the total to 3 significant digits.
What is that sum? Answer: 3.70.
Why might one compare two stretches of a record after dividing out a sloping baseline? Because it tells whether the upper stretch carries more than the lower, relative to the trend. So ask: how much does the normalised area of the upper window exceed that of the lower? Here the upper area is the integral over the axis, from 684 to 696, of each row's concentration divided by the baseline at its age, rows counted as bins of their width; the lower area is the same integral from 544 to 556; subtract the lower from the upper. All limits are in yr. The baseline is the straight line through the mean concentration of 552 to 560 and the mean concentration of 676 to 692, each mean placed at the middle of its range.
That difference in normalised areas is 0.1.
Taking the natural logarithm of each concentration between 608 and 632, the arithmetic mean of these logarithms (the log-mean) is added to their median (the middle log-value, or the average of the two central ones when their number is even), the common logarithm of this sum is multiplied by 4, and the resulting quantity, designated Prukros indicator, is 0.54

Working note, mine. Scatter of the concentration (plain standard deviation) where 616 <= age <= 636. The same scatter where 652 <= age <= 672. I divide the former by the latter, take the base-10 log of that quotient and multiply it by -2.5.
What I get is -1.1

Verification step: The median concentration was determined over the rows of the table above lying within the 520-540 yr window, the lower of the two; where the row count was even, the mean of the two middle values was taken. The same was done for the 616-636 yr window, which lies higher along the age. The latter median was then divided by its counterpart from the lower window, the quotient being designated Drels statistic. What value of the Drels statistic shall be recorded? 1.05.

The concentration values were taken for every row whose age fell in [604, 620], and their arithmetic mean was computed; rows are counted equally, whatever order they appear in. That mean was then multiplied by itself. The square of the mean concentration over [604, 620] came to 3.63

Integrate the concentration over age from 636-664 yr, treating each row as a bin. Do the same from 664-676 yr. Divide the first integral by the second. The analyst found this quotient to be 2.3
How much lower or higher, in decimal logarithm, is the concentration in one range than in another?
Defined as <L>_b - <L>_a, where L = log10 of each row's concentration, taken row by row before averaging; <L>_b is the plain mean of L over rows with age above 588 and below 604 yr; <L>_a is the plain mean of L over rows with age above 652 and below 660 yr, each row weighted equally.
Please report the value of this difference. 0.026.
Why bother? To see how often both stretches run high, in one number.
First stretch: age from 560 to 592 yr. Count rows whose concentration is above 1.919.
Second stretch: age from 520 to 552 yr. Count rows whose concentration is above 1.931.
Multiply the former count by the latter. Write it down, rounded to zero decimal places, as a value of 2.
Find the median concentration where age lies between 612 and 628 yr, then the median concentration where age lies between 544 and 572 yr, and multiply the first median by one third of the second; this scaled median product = 1.25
